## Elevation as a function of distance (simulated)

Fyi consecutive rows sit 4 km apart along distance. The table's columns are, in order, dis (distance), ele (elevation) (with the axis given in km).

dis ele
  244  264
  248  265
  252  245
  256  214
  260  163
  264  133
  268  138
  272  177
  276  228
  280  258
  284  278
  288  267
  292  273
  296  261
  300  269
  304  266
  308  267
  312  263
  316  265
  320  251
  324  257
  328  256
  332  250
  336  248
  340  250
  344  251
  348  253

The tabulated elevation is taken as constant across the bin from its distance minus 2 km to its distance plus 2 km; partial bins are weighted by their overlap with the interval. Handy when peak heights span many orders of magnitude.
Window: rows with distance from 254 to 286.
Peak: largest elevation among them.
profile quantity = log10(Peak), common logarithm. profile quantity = 2.44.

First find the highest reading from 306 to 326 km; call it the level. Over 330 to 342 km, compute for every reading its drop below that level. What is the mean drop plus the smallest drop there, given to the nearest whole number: 35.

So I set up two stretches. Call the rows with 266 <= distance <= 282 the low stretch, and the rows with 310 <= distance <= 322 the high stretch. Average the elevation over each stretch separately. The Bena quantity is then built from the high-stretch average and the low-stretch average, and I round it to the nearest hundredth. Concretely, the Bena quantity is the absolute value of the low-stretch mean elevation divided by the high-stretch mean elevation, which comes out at 0.77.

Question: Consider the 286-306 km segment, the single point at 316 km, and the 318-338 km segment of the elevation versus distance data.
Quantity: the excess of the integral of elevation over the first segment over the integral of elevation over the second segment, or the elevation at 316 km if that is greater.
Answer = 296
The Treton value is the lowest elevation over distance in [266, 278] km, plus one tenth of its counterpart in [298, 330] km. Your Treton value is 163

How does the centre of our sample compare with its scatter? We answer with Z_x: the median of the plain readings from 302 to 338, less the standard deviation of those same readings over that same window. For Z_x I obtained 250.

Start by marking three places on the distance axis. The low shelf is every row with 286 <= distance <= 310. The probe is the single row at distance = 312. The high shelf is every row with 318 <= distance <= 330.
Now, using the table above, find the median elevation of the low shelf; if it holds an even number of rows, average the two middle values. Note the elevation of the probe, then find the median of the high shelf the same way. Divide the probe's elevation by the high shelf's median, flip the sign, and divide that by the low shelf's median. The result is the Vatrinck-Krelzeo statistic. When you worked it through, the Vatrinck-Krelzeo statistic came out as -0.0038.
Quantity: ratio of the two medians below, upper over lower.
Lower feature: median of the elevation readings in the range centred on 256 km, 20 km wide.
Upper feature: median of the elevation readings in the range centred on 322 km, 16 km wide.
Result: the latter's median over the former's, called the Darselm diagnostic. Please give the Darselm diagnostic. 1.20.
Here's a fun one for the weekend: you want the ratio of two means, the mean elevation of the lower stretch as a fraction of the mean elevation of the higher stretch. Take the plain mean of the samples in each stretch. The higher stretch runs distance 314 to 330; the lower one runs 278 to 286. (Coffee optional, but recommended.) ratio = 1.04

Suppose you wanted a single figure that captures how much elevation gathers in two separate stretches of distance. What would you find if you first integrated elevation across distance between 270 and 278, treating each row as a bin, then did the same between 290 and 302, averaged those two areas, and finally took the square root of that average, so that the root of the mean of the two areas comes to 49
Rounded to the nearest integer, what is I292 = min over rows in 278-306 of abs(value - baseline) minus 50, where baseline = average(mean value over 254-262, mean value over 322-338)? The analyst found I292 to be -13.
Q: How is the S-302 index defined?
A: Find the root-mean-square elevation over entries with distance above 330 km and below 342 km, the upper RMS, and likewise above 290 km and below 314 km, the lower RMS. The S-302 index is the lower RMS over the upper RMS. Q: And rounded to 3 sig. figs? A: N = 1.07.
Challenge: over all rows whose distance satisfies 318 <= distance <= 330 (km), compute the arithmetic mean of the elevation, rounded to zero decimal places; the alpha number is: 255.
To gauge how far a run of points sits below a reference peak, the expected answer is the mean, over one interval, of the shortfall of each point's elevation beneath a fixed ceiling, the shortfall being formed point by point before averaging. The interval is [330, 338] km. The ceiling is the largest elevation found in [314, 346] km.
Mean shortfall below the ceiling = 16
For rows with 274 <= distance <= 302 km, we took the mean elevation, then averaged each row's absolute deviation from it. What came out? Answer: 11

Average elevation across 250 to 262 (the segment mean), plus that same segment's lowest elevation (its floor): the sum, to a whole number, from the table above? 370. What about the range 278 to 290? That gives 526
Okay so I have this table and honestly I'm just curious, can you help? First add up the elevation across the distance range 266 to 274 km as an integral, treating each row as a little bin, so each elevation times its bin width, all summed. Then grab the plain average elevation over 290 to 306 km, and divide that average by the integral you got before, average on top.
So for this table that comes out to 0.212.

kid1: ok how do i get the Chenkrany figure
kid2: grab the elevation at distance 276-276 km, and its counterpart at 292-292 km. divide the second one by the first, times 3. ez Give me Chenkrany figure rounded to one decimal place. 3.6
